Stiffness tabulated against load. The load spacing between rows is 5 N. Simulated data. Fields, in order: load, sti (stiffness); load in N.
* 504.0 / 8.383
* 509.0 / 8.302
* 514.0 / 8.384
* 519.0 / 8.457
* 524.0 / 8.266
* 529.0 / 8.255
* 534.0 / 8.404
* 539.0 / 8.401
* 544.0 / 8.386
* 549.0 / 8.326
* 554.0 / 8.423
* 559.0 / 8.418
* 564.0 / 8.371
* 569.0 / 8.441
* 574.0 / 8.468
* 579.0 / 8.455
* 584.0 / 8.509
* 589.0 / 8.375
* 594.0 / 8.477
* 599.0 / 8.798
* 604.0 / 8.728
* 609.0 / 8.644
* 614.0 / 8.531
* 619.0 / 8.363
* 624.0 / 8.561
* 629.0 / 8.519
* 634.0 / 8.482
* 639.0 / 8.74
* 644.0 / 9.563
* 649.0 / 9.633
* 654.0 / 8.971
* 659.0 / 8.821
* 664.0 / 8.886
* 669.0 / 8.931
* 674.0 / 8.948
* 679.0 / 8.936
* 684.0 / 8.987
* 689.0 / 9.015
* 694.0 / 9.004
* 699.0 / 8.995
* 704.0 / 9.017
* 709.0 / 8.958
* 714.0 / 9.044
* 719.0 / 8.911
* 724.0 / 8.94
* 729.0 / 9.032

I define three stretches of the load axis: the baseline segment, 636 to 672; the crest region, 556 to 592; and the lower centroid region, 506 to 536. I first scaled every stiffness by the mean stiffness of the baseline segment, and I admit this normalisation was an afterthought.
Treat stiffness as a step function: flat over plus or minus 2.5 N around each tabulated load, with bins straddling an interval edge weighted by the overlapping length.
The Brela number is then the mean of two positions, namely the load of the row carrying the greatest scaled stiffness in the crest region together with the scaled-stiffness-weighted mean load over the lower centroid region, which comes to 552.7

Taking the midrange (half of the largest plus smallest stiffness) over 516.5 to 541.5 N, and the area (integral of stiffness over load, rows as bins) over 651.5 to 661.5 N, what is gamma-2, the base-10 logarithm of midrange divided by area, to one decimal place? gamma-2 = -1.0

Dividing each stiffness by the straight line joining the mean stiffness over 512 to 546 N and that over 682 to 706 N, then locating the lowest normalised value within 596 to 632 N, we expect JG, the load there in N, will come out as 619.0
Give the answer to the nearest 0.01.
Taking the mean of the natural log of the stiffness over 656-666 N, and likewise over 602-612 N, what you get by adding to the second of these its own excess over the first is 2.14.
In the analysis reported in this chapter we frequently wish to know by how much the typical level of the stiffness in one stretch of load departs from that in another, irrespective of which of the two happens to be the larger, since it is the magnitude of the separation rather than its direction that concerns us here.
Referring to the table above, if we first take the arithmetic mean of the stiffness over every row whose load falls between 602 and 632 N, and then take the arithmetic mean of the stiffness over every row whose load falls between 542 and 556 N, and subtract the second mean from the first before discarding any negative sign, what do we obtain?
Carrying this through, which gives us 0.18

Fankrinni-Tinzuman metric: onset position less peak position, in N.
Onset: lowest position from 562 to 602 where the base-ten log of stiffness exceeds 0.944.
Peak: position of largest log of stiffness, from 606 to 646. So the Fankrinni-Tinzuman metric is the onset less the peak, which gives -45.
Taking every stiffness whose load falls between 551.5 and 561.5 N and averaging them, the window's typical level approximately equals 8.42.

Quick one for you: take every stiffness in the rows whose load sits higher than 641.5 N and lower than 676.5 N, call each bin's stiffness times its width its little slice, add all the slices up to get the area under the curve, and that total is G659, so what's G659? 319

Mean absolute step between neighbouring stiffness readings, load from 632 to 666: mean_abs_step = 0.34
